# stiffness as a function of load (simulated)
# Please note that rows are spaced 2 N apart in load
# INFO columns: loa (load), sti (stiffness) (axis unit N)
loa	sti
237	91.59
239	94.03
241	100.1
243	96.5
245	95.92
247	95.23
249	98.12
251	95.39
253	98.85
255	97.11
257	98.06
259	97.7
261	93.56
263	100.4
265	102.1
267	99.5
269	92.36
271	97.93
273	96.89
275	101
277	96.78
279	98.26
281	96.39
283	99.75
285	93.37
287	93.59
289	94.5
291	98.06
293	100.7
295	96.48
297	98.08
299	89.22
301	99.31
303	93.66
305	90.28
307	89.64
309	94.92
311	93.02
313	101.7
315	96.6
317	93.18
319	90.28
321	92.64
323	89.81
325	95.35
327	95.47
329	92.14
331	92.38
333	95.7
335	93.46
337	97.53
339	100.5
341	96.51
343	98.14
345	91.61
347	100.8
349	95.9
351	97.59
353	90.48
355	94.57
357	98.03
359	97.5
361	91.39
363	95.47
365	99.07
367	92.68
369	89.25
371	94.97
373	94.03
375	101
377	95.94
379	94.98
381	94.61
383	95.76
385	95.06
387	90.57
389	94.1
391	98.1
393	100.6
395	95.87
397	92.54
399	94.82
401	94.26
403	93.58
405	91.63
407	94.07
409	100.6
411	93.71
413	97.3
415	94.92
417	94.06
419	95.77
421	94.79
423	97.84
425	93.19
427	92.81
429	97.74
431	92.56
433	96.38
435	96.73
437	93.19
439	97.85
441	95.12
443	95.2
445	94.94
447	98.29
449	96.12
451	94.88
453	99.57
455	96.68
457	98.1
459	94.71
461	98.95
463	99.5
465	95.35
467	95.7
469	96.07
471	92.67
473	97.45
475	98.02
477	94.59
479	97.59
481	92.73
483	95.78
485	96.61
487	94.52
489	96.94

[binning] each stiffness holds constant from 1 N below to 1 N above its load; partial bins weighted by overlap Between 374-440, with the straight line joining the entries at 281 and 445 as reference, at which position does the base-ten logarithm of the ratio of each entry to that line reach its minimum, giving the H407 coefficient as 387 N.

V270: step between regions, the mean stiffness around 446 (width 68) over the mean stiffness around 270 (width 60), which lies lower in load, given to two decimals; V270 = 0.99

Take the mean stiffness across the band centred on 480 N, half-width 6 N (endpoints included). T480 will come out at 95.9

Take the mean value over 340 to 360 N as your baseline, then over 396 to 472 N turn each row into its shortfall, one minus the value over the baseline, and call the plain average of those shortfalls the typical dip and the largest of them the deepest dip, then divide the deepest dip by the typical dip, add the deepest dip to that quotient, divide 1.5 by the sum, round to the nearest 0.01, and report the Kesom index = 0.18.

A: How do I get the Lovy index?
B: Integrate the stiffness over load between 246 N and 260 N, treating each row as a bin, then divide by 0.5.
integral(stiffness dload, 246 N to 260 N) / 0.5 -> 2722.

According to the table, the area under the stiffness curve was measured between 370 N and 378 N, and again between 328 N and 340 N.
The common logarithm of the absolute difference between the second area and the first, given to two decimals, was 2.57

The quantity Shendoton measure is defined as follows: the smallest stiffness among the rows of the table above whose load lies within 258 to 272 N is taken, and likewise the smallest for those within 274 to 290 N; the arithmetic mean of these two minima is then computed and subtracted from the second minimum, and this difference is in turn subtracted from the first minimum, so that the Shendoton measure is 92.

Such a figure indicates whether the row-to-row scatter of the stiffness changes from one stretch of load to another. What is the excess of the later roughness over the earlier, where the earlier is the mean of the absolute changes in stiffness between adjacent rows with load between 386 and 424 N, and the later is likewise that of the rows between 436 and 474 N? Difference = -0.40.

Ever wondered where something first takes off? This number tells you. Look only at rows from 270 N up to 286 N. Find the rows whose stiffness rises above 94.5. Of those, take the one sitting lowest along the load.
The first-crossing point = 271 N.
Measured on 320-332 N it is 325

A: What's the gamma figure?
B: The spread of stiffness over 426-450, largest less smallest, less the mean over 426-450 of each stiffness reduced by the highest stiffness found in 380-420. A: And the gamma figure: 10.8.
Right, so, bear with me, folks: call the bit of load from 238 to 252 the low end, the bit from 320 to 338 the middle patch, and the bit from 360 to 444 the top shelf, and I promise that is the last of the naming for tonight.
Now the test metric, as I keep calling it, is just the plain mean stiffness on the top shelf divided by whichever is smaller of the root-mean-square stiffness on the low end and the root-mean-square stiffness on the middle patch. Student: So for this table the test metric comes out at 1.01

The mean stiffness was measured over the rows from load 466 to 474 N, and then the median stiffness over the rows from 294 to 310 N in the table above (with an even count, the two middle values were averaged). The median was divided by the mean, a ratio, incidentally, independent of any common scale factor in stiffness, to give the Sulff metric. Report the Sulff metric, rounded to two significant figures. 0.99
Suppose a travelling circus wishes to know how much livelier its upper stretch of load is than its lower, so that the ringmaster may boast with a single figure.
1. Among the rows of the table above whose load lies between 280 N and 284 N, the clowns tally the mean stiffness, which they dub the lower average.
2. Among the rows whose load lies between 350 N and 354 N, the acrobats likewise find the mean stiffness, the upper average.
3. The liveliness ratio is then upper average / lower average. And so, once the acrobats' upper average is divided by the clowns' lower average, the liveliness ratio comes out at 0.96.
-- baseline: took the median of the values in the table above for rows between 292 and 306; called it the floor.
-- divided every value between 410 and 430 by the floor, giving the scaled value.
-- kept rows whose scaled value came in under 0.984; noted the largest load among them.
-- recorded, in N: 427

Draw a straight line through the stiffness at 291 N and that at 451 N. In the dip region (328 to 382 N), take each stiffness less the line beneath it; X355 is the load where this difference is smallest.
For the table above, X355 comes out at 369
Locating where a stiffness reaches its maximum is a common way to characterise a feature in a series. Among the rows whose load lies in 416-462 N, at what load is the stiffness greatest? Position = 453 N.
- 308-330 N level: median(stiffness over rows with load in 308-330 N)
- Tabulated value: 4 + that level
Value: 97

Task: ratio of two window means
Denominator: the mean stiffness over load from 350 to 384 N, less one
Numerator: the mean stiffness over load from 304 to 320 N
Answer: 1.00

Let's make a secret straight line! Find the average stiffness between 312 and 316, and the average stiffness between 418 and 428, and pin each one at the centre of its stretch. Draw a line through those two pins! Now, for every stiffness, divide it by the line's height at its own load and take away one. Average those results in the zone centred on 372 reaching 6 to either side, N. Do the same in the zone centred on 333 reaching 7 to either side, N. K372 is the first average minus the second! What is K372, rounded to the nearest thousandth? 0.008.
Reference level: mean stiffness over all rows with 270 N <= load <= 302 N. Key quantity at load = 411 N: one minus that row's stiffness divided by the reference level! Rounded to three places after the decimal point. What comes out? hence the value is 0.033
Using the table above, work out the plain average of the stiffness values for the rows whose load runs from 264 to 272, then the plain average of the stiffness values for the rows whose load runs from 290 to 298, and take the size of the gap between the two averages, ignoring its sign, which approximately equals 0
